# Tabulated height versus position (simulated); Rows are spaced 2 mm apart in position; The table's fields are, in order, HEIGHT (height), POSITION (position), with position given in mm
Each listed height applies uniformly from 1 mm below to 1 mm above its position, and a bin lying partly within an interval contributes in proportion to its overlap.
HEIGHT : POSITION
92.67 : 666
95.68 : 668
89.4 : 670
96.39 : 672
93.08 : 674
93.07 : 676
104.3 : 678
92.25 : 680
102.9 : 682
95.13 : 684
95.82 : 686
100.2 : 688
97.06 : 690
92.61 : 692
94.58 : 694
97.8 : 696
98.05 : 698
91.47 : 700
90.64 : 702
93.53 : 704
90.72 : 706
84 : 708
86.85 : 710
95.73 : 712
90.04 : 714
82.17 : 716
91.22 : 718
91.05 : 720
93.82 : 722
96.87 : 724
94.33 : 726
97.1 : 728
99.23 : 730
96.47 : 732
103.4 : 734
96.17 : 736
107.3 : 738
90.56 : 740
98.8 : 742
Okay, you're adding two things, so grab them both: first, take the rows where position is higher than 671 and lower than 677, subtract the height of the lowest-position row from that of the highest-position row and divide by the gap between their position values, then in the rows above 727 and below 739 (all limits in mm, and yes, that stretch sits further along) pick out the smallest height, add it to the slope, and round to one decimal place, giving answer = 95.3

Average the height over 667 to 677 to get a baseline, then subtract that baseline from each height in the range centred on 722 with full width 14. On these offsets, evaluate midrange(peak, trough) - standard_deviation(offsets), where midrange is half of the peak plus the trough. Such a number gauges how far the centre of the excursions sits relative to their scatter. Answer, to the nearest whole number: -9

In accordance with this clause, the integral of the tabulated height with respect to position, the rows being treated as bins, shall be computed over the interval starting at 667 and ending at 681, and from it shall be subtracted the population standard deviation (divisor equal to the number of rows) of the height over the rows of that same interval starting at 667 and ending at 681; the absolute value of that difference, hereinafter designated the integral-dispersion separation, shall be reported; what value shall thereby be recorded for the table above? 1324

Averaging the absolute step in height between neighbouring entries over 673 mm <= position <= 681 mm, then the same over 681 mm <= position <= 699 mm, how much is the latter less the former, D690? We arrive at -5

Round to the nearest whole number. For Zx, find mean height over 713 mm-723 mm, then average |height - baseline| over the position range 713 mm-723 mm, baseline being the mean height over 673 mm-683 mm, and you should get 7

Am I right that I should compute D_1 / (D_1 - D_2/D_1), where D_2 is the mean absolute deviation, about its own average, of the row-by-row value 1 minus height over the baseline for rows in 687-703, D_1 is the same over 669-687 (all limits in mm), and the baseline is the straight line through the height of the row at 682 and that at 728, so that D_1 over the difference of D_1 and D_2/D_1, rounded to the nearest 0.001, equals -0.052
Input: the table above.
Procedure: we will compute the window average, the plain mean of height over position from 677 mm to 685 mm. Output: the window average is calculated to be 98.6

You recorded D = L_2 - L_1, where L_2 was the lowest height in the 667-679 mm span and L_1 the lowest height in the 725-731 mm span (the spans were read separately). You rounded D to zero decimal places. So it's -5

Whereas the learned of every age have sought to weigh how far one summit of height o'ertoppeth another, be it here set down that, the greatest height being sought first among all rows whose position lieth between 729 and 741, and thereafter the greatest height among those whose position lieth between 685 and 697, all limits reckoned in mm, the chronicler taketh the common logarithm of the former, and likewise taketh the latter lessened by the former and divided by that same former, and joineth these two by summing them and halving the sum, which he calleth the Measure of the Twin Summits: 0.98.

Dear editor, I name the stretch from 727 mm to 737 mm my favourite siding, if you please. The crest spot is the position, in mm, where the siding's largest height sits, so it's 734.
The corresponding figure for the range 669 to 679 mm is 678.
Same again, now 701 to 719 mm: 712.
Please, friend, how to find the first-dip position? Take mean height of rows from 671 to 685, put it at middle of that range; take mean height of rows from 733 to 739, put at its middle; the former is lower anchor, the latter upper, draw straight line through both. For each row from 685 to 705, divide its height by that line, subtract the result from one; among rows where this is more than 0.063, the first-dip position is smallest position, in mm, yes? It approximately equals 700 mm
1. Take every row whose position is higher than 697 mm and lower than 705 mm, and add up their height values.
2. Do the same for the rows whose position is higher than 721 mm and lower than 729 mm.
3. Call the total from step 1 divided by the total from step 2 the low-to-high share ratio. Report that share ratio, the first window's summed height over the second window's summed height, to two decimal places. 0.98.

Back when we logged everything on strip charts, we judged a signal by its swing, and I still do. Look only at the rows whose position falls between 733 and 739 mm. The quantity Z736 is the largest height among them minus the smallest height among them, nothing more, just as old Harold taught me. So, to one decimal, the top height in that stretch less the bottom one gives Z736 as 11.1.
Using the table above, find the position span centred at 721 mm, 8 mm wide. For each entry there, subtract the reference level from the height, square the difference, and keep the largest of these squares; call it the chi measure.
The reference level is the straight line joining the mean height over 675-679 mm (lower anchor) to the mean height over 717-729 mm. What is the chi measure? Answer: 11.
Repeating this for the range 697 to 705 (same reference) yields 31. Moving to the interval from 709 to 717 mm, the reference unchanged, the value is 159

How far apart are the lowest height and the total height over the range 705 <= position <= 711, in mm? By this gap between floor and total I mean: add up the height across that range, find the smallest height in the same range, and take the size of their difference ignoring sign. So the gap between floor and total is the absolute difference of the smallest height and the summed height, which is 178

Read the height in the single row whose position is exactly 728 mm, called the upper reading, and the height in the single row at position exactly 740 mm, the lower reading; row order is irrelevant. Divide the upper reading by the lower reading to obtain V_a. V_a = 1.07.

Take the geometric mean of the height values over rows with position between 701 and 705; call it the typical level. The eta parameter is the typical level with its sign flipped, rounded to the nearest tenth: -92.1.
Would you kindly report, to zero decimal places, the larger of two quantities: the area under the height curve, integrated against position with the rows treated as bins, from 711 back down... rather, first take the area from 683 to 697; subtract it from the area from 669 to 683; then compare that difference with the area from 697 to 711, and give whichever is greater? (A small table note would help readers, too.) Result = 1271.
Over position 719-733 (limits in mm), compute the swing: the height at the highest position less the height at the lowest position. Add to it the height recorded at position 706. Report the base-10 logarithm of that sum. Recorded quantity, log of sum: 1.98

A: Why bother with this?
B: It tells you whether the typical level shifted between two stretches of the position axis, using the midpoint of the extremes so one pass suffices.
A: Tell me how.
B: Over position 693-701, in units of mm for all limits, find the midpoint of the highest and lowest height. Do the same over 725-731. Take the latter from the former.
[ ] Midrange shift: -2.0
